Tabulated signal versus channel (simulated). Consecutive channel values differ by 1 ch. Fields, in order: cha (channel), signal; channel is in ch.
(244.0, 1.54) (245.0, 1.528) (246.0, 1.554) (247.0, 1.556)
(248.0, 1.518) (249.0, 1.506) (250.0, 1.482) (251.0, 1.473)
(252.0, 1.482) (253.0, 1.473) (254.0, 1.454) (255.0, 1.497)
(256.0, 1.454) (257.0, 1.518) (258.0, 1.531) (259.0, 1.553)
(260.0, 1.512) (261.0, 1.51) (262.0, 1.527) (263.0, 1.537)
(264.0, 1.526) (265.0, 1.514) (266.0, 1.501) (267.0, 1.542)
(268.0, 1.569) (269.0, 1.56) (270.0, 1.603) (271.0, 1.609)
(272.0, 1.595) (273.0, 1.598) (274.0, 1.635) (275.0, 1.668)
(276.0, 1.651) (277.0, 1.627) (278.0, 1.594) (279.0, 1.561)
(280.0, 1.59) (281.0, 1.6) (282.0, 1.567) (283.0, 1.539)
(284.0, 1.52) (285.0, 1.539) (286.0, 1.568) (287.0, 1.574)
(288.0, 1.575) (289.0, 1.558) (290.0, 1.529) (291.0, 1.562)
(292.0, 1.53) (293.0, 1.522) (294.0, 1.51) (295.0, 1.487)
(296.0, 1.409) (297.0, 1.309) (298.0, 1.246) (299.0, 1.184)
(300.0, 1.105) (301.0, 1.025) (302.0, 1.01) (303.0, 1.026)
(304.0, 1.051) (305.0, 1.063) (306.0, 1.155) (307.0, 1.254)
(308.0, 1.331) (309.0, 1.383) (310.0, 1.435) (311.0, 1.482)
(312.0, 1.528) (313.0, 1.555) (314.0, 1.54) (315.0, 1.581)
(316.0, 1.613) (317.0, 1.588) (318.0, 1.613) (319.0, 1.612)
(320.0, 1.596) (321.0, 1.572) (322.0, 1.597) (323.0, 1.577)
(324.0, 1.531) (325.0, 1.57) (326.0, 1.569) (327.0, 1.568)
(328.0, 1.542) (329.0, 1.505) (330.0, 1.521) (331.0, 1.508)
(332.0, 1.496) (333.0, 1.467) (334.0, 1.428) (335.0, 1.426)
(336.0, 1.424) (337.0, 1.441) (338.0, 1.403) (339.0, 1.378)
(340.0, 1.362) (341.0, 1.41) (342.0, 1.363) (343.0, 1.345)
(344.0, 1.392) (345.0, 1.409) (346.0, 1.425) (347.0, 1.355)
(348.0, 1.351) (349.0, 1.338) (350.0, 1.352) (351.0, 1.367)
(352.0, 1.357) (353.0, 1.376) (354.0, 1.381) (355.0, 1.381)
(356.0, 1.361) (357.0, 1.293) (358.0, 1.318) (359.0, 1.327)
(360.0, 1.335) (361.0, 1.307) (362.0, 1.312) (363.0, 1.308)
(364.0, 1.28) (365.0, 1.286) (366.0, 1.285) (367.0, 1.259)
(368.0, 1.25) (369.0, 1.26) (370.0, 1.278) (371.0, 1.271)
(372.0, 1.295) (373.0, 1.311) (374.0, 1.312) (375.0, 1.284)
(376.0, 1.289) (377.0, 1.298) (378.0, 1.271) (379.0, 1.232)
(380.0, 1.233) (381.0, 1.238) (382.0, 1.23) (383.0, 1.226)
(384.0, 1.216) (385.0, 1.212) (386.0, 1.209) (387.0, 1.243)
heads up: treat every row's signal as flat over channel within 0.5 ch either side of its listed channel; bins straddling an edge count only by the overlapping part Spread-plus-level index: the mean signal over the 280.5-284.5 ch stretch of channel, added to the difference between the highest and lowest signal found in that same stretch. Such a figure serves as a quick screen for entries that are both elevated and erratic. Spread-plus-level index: 1.64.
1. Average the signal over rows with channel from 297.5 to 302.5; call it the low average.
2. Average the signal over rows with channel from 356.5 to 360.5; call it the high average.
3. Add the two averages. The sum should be 2.43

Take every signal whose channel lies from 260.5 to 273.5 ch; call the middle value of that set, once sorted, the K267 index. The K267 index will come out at 1.54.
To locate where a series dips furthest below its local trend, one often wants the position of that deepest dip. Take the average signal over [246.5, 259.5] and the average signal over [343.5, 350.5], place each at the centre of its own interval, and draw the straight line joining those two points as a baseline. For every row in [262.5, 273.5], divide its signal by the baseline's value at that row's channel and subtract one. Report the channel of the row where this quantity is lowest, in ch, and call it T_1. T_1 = 266.0 ch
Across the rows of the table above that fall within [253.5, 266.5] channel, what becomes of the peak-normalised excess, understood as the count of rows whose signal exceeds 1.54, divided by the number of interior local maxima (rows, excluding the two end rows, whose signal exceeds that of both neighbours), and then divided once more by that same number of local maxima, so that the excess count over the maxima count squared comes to 0.1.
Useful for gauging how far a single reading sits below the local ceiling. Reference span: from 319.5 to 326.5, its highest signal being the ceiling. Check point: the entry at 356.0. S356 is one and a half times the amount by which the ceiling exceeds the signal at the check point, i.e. 0.35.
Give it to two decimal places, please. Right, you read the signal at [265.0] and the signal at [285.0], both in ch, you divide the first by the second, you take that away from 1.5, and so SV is 0.52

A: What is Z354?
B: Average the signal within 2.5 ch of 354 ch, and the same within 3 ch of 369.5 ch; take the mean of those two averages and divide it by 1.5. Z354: 0.88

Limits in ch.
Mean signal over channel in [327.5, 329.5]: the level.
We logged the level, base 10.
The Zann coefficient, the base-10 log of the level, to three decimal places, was 0.183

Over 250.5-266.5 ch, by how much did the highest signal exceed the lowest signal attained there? 0.10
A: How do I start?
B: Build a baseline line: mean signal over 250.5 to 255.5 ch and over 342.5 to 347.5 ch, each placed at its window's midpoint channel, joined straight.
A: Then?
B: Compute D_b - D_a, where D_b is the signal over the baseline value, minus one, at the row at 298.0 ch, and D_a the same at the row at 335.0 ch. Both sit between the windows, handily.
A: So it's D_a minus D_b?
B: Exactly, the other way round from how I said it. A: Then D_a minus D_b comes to 0.15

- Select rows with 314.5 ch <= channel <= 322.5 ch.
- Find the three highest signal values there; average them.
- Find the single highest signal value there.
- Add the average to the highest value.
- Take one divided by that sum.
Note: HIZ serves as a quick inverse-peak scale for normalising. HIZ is 0.310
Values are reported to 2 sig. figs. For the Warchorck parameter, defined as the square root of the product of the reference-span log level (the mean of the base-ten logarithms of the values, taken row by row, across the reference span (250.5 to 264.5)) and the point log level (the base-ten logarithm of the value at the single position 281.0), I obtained 0.19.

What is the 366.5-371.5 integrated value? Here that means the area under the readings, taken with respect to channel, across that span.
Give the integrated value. 6.3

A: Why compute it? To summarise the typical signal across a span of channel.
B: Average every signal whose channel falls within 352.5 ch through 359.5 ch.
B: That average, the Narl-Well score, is 1.35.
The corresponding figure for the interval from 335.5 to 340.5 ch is 1.40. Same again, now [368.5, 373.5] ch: 1.28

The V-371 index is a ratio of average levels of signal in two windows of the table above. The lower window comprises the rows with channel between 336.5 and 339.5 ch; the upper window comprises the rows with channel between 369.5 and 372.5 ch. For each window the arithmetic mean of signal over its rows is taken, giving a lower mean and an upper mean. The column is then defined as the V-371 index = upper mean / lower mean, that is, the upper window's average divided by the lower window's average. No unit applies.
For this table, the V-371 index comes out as 0.91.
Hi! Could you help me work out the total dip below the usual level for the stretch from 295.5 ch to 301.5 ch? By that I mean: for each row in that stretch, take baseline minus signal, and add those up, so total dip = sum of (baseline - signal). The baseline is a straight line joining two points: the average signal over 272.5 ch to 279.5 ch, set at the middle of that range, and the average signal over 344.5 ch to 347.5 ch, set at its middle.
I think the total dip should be 2.0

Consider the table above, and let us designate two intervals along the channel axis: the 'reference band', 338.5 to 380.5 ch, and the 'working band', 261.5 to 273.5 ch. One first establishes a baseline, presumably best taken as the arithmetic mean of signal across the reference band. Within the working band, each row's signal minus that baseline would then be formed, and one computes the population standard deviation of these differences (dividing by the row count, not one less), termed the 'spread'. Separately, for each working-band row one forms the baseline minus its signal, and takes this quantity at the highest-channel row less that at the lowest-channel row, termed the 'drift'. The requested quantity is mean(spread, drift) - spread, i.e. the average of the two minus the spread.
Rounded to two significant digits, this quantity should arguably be -0.054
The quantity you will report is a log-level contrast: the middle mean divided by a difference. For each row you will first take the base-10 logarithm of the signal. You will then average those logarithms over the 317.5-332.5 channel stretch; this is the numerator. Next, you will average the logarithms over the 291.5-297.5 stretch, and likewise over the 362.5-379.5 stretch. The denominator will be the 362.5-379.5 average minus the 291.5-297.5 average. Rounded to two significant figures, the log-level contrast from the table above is -3.4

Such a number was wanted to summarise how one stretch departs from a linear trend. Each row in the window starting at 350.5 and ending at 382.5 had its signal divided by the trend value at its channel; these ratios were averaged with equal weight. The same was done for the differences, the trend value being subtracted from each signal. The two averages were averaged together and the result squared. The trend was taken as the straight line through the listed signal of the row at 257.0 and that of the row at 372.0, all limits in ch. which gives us 0.24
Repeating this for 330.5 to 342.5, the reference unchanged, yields 0.31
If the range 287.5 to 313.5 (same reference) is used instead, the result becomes 0.18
